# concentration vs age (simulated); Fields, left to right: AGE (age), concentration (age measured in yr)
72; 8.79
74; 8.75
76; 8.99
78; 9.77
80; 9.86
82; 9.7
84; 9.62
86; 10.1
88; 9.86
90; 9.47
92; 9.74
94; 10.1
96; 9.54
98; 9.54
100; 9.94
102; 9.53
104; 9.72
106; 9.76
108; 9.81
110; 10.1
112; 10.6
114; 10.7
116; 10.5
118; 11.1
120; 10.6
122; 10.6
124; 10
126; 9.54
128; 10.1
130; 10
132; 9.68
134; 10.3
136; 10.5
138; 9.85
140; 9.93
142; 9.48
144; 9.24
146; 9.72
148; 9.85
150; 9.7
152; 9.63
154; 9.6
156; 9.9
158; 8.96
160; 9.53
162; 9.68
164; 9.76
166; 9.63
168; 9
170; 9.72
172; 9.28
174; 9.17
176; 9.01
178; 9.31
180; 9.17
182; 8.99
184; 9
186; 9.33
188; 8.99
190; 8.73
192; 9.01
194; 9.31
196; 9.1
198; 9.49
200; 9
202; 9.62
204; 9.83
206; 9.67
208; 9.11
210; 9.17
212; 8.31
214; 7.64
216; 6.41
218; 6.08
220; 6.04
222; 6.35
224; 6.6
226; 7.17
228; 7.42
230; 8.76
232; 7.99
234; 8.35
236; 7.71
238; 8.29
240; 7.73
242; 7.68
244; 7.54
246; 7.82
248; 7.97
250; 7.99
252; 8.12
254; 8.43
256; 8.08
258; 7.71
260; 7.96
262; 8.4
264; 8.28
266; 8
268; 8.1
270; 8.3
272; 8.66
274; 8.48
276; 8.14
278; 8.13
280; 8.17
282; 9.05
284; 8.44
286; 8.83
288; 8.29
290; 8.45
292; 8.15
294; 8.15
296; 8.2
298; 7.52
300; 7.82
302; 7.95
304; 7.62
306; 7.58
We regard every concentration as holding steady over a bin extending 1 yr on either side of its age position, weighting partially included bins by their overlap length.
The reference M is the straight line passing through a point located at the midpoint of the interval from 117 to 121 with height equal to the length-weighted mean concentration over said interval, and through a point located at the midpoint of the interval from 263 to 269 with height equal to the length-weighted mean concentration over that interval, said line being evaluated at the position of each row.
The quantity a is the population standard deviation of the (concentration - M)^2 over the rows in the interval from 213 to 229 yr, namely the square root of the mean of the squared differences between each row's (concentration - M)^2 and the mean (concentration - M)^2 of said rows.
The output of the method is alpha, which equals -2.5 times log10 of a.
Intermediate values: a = 2.60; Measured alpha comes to -1.0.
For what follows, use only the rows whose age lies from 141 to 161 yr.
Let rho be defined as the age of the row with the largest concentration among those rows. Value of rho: 156 yr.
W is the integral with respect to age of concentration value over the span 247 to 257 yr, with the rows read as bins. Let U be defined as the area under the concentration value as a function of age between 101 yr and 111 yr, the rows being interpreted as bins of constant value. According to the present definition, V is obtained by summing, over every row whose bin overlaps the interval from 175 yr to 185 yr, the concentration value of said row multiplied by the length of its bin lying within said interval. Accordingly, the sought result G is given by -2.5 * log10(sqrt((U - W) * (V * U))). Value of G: -6.46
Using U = 98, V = 91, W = 81.2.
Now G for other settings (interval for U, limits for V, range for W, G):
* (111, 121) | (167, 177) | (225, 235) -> -6.80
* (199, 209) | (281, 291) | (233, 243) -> -6.36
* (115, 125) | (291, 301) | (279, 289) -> -6.53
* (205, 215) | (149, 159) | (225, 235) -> -6.06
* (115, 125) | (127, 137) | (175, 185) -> -6.49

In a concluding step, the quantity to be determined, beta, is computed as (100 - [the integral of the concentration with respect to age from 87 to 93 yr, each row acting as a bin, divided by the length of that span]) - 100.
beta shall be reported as -9.7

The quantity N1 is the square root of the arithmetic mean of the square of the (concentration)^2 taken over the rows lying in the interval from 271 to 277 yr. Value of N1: 71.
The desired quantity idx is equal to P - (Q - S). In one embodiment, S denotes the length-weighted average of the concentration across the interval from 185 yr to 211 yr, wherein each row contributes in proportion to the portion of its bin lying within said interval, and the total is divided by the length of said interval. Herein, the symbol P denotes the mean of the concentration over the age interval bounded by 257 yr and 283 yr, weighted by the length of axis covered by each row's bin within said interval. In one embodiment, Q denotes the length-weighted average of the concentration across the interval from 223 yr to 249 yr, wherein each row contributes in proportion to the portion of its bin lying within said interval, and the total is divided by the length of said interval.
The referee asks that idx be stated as 9.7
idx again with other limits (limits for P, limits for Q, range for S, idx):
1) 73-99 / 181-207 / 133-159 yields 10.1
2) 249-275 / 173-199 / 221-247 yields 6.7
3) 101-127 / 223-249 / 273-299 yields 10.7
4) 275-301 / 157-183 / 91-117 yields 8.9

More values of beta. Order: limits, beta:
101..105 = -9.6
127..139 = -10.1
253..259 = -8.1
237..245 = -7.8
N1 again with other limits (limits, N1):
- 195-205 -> 89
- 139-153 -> 93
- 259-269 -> 66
